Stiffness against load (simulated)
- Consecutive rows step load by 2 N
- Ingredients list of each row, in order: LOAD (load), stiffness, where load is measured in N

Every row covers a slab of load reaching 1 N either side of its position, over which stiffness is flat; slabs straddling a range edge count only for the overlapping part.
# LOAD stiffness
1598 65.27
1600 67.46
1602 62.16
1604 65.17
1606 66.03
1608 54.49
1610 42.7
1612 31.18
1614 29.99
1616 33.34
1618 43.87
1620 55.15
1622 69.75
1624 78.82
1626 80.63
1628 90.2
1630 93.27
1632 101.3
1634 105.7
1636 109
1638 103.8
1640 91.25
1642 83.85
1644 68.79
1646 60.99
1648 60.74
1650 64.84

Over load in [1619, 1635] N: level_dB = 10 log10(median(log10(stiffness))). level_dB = 2.9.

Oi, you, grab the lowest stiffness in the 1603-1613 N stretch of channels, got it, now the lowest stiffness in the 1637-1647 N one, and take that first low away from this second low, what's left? 30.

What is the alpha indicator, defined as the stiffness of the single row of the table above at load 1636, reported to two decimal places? 109.00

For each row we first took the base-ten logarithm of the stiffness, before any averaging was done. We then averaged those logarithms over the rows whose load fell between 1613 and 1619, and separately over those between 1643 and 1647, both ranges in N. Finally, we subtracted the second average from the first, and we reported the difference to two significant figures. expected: -0.26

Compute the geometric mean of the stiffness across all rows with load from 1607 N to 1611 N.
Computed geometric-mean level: 48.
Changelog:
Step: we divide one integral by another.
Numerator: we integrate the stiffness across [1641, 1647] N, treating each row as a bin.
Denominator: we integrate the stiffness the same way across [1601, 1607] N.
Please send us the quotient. 1.10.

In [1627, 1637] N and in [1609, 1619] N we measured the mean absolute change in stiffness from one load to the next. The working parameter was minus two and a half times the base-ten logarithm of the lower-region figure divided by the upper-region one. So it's -0.4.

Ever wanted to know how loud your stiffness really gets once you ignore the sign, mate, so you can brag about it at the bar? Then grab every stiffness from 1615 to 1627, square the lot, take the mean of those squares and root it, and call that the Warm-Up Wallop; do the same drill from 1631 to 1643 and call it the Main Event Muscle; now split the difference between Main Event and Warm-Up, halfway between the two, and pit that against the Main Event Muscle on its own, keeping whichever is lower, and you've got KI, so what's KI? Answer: 81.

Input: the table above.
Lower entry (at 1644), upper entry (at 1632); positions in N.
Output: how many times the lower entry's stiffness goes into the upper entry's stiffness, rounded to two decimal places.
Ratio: 1.47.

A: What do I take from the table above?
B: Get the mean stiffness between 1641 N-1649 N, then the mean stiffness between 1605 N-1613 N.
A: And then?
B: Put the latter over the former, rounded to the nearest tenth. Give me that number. 0.7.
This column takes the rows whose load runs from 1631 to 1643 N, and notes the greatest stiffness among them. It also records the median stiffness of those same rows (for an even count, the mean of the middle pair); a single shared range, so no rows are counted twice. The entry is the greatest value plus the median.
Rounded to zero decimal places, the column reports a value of 212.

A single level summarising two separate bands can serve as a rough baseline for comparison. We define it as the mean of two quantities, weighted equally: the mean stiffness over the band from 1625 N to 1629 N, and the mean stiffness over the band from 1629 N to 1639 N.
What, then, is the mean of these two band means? 94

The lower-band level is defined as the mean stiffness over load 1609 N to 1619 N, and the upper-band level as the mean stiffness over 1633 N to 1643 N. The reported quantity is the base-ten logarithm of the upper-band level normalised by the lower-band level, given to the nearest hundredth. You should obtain 0.44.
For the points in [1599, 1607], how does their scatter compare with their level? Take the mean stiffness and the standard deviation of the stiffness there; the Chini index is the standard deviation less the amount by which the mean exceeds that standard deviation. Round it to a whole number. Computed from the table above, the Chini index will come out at -61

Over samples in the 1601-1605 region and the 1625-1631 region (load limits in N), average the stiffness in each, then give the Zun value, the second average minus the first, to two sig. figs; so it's 24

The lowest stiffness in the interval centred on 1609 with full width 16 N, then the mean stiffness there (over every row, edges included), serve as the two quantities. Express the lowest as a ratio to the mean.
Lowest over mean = 0.62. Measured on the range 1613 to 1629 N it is 0.50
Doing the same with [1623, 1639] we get 0.83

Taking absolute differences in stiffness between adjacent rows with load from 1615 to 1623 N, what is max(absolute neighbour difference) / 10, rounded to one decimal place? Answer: 1.5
